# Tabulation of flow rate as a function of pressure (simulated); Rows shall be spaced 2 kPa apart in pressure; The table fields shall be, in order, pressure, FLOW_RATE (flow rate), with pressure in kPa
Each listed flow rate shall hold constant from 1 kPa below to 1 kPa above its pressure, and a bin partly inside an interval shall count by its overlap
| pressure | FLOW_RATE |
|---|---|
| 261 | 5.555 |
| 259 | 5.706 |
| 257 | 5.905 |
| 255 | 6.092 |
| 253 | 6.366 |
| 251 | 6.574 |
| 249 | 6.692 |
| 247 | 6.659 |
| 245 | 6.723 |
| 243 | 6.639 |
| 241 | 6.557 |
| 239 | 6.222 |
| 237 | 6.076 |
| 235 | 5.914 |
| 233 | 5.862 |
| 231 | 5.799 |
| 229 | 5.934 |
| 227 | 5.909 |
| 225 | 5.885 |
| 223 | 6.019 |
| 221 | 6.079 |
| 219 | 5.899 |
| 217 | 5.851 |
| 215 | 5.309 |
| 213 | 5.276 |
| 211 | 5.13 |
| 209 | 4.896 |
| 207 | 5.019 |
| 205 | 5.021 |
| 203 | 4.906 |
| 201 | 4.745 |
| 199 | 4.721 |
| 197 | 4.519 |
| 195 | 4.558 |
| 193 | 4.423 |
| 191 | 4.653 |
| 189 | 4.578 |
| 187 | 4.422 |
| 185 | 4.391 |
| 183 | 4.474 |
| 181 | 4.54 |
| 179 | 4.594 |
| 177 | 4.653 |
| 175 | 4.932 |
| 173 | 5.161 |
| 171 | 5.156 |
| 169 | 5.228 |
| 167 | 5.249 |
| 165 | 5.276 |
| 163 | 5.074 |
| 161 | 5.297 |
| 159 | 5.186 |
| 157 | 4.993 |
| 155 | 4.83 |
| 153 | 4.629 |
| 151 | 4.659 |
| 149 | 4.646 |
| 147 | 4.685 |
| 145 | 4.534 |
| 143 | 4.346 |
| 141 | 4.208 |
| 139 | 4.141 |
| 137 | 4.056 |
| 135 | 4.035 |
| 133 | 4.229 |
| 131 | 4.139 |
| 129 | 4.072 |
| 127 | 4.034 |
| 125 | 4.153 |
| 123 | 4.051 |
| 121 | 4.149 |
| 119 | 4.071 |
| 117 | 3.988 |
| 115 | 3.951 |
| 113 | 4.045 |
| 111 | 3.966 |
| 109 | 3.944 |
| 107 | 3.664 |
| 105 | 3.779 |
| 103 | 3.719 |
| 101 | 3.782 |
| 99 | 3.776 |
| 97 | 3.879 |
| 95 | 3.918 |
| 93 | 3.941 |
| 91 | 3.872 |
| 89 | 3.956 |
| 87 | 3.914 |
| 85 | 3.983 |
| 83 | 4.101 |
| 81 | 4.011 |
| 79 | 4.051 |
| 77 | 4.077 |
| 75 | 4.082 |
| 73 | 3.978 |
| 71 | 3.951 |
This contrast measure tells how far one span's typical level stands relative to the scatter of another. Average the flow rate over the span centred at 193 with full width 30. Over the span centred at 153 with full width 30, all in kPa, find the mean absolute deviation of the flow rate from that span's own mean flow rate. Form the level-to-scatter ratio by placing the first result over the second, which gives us 14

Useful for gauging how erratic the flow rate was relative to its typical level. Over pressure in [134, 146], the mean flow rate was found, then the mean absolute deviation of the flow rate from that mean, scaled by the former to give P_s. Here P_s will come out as 0.035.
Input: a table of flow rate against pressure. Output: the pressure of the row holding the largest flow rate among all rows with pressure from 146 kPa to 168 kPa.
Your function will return 161 kPa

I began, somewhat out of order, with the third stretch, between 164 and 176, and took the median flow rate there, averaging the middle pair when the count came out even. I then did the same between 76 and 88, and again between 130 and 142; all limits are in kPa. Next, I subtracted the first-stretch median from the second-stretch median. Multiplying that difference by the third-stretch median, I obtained 1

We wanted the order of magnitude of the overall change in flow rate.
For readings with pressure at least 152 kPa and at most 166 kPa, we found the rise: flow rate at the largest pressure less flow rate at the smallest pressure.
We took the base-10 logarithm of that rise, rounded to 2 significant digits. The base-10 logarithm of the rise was -0.19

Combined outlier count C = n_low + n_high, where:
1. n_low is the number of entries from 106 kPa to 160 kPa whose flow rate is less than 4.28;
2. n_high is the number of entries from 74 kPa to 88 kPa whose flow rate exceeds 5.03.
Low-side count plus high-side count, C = 18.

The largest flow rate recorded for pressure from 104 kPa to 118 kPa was 4.045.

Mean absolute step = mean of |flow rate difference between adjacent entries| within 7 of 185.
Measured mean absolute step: 0.08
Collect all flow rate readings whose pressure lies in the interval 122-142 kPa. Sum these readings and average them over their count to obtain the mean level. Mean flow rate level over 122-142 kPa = 4.11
